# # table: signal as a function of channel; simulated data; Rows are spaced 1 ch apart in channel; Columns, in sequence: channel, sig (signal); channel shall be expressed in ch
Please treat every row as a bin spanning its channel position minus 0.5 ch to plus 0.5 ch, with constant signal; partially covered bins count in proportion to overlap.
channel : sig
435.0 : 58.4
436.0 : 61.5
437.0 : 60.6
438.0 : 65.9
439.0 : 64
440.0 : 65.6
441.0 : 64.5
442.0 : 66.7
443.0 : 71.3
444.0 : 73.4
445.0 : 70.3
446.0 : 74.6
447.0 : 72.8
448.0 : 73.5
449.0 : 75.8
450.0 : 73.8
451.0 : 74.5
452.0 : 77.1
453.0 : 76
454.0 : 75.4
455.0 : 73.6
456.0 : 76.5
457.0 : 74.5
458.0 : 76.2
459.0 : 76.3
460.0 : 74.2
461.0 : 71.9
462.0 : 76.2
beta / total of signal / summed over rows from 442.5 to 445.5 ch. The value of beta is 215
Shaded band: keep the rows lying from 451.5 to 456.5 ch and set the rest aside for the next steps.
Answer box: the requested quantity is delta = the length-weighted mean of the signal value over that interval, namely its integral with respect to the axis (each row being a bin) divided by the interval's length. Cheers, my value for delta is 75.7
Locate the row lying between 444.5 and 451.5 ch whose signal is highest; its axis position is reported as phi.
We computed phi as 449.0 ch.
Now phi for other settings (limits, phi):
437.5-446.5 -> 446.0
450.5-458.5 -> 452.0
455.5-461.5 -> 456.0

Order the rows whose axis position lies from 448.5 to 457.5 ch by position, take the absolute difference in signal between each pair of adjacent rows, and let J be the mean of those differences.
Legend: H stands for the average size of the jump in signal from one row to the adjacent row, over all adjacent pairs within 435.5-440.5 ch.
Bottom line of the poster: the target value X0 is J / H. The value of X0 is 0.7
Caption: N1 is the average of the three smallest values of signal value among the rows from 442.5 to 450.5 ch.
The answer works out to 71.5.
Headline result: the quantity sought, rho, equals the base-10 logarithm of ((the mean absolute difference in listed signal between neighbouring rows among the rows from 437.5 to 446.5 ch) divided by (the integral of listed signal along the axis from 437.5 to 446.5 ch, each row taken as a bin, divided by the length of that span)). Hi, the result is -1.42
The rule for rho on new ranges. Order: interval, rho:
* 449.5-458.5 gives -1.65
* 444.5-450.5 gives -1.52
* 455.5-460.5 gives -1.71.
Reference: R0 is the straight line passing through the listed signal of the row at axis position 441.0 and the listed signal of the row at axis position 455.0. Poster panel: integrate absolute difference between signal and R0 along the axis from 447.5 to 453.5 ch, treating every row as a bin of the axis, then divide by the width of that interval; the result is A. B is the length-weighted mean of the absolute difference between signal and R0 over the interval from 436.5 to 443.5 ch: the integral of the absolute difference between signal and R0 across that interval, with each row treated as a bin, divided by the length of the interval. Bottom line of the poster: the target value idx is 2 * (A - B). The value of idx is 4.8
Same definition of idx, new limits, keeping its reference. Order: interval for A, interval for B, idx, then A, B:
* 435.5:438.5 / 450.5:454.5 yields -4.3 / 1.6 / 3.8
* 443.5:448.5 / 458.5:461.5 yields 4.8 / 5.2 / 2.8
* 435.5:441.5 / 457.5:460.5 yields 0.2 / 1.2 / 1.1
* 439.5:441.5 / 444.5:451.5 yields -7.4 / 0.9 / 4.6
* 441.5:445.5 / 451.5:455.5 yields 2.8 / 4.3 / 2.9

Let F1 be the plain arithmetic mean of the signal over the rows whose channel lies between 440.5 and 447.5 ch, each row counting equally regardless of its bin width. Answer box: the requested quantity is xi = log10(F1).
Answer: 1.85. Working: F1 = 71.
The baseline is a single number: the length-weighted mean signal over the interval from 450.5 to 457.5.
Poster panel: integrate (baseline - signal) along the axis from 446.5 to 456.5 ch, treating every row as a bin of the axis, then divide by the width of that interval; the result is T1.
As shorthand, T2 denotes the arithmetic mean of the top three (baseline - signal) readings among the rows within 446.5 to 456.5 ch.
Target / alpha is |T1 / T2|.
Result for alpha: 0.2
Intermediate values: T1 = 0.5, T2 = 2.1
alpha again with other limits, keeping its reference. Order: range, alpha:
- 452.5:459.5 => 0.1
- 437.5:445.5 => 0.7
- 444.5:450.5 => 0.6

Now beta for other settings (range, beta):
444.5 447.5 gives 218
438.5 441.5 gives 194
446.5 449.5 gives 222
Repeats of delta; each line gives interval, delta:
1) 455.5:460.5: 75.5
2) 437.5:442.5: 65.3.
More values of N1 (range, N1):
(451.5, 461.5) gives 73.2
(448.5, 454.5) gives 74.6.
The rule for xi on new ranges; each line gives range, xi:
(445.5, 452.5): 1.87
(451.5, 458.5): 1.88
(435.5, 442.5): 1.81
